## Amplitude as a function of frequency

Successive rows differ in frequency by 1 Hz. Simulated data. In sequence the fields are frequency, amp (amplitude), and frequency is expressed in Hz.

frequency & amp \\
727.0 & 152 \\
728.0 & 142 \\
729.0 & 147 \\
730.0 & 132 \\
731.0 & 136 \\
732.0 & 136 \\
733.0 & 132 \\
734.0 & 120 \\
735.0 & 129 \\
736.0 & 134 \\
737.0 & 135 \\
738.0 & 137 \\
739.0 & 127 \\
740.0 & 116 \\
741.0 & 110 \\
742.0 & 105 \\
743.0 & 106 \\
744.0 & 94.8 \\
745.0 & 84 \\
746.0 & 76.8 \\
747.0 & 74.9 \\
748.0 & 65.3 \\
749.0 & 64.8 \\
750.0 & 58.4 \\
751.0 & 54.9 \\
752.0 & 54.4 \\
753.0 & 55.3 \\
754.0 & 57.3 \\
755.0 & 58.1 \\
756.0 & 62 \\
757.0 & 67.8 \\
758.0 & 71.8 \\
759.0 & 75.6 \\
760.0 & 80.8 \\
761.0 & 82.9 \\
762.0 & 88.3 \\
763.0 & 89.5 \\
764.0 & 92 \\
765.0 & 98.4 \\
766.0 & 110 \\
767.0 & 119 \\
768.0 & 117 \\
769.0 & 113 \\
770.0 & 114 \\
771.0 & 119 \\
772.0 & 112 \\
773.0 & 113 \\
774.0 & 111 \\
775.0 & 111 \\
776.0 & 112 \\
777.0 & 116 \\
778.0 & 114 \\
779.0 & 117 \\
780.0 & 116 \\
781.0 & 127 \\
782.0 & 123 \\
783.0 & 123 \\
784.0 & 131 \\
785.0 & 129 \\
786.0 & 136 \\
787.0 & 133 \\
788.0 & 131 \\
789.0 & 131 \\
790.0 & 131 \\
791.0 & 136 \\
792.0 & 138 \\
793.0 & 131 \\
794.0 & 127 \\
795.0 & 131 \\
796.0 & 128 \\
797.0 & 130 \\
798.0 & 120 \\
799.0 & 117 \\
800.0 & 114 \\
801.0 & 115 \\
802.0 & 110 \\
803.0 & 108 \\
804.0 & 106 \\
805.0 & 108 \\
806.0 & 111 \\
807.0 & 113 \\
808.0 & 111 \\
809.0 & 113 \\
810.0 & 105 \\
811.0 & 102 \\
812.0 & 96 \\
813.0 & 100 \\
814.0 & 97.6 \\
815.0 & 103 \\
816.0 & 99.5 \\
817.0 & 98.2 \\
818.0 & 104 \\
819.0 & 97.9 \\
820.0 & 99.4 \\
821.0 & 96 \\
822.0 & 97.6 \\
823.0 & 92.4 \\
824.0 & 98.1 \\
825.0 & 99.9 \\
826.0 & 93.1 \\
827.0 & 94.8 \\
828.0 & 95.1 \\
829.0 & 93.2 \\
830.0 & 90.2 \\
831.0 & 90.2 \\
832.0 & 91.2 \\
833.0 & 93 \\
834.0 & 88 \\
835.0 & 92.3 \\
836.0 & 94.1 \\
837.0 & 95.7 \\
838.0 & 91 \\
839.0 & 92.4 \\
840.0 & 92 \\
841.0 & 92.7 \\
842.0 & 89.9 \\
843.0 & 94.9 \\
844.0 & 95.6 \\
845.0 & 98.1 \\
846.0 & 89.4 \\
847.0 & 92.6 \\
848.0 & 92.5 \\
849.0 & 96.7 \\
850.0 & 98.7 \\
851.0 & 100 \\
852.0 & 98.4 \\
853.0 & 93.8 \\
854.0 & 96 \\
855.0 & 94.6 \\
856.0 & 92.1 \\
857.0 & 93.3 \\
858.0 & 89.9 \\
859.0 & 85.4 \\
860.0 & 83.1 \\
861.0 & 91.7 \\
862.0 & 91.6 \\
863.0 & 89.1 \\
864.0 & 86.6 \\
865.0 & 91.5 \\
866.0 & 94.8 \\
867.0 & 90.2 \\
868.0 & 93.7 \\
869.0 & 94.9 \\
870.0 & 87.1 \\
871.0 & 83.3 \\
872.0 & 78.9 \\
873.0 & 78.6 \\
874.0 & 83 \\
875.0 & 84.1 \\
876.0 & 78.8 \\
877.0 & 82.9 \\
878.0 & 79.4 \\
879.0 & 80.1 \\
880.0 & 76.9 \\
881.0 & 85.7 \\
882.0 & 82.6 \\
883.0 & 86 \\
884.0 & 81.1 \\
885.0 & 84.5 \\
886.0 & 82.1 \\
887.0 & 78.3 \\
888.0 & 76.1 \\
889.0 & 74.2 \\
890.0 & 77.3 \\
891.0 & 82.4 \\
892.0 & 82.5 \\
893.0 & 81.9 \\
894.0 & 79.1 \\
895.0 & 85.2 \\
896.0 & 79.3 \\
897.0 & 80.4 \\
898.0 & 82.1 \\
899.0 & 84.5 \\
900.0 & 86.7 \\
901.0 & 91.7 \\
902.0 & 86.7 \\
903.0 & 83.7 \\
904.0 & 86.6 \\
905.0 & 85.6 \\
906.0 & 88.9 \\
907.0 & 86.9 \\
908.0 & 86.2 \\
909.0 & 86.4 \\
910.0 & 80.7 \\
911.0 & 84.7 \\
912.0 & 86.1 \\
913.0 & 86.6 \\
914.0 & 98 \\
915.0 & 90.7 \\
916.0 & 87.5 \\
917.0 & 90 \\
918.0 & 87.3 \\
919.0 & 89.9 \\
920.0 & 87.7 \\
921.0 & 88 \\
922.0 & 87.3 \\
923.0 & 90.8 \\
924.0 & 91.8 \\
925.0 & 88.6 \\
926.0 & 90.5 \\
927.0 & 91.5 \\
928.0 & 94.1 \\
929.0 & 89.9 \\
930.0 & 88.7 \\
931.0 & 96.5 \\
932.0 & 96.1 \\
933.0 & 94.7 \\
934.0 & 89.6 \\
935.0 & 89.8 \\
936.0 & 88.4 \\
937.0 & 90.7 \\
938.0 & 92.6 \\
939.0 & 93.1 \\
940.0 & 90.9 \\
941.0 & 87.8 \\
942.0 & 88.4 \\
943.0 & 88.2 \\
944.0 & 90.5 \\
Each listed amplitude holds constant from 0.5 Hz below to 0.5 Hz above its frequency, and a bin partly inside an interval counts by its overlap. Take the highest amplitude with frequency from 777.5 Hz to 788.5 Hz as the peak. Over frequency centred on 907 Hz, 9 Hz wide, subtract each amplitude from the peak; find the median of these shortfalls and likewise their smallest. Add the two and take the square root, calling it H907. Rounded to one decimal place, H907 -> 9.8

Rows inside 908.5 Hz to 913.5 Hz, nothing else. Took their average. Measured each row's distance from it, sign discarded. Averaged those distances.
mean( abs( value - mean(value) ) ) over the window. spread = 1.8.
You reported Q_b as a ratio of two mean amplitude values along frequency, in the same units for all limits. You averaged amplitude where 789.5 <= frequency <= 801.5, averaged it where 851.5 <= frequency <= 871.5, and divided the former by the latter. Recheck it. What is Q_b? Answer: 1.39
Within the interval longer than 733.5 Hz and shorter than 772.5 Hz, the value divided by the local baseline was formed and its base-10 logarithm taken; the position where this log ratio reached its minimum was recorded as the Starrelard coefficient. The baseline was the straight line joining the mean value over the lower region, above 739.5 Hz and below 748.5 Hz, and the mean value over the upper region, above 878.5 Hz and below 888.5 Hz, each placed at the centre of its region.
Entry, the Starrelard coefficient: 752.0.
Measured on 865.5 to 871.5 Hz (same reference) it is 871.0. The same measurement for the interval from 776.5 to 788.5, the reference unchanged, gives 778.0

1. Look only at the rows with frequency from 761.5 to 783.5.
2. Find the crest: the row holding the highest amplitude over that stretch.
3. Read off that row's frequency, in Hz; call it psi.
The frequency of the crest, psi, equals 781.0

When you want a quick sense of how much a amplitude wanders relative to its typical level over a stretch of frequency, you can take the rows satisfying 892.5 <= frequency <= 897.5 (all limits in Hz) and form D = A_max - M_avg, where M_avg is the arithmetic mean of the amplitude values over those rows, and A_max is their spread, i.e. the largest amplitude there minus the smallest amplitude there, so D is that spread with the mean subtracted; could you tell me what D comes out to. -75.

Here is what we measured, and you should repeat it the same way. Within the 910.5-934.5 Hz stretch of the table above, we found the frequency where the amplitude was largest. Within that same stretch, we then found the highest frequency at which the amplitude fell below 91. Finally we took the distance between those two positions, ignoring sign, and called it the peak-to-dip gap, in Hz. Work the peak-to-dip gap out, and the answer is 20 Hz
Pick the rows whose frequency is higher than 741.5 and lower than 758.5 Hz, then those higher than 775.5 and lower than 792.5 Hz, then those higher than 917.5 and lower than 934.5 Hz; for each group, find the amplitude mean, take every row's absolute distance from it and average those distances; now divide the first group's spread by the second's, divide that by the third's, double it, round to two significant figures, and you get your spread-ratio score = 1.6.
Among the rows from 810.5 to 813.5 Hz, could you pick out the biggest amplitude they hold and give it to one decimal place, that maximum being 102.0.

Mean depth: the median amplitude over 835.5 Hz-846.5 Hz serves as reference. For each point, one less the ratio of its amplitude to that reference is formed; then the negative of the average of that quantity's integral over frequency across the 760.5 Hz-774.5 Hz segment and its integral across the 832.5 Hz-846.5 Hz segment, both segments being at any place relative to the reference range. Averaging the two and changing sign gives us 1.0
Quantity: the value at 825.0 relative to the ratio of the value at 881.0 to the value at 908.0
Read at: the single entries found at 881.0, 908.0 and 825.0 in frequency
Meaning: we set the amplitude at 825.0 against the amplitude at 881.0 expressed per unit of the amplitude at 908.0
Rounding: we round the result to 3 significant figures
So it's 100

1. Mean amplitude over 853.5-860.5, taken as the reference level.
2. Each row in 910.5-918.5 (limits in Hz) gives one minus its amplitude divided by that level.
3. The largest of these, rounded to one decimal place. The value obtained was 0.1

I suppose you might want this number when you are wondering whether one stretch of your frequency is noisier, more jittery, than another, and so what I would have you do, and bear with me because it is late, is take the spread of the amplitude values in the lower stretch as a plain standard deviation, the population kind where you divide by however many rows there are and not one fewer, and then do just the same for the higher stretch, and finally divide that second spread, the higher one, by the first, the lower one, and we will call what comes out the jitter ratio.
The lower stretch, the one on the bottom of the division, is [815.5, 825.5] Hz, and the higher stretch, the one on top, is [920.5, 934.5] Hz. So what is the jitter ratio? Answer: 1.0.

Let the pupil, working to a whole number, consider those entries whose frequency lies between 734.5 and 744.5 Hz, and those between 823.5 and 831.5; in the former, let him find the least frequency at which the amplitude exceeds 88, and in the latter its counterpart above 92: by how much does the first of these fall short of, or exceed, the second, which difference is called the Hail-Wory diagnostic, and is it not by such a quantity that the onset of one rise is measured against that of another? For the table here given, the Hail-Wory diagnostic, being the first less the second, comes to -89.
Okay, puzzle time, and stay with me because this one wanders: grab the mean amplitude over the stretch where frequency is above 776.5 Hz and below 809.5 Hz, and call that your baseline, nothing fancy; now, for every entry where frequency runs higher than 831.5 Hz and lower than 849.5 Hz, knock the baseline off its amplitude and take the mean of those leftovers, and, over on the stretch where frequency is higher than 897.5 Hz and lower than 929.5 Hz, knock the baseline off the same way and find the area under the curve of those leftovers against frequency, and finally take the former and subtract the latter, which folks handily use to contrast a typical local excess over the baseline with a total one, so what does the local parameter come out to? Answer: 1056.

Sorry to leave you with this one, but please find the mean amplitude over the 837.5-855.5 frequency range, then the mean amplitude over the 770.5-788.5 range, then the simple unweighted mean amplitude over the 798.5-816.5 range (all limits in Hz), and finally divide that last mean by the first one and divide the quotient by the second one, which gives 0.0094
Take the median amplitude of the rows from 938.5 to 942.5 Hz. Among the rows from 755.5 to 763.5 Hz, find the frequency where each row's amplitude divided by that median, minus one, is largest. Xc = 763.0 Hz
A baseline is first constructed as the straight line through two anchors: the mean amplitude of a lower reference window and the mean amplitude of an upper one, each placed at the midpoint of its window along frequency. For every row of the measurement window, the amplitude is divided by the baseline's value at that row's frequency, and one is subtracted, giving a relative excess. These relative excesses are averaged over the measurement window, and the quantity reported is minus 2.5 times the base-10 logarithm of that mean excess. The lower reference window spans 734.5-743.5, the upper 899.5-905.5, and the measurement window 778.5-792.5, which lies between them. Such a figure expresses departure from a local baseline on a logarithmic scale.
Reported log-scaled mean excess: 2.1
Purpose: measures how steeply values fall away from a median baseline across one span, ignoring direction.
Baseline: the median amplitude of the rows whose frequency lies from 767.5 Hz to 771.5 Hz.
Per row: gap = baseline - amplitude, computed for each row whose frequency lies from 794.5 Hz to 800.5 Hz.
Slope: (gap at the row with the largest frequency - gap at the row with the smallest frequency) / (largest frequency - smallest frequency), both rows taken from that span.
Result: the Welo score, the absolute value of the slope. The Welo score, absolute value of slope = 3.4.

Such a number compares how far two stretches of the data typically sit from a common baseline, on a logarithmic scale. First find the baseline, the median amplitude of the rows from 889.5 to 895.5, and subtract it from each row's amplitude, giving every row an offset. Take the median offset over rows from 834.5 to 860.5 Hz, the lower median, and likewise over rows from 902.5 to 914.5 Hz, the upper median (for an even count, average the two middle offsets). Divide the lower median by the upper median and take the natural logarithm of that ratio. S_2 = 1.0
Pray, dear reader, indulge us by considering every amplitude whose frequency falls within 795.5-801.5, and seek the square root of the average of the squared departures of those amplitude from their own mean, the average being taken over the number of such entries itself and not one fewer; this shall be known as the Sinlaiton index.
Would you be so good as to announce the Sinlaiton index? 6.2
